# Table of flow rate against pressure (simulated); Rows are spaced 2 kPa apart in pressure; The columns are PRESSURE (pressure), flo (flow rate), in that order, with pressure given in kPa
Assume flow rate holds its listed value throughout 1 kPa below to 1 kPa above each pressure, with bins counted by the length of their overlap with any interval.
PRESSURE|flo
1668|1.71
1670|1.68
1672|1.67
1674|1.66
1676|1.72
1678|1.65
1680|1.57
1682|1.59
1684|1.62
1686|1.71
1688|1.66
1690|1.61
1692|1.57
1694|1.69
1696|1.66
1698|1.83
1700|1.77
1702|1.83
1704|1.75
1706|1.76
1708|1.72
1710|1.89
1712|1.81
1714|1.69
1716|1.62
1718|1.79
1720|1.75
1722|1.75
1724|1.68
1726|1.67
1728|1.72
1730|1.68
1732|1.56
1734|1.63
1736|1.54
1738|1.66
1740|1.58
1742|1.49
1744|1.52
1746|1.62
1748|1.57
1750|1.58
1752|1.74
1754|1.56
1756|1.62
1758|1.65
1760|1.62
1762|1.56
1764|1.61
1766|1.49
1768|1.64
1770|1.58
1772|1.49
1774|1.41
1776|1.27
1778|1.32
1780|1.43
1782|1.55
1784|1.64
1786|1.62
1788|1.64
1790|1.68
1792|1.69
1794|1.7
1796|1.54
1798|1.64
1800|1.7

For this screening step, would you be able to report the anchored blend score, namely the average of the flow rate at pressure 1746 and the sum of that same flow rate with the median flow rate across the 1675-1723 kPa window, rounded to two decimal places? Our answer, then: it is 2.48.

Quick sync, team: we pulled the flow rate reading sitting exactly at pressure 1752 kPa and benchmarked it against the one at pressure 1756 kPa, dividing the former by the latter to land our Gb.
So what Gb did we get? 1.07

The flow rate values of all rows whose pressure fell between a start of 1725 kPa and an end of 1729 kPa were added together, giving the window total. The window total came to 3.39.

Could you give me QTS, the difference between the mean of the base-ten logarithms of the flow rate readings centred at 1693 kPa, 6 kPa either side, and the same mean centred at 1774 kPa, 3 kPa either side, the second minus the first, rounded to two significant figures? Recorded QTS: -0.080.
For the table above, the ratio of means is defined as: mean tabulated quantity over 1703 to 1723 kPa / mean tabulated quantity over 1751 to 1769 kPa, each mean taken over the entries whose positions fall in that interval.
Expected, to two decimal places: 1.09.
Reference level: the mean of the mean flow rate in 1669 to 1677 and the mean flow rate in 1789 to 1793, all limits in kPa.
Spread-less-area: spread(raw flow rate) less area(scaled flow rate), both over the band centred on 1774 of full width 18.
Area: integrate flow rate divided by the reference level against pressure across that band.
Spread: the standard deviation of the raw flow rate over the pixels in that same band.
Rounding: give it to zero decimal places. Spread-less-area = -16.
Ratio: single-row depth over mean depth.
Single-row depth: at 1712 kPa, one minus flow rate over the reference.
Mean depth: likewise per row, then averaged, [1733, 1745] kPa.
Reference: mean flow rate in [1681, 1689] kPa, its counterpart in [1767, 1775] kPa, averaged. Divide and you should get -13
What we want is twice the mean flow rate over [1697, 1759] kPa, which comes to 3.36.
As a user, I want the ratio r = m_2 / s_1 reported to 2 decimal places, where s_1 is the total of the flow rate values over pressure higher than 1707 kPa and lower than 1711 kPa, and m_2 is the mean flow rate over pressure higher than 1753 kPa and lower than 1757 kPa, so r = 0.44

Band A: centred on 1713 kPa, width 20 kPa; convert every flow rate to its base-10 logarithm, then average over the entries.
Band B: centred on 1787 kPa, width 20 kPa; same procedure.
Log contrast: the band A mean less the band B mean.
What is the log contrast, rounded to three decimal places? 0.046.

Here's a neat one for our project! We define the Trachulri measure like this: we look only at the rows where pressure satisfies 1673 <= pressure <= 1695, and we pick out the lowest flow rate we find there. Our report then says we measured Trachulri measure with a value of 1.57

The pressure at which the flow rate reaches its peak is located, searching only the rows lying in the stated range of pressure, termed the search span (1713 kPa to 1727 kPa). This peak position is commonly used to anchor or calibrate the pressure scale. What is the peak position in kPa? 1718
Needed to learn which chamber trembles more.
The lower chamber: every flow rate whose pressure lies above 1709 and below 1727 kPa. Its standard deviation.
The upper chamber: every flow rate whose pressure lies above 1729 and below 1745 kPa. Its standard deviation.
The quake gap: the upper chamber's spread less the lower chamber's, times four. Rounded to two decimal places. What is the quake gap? -0.06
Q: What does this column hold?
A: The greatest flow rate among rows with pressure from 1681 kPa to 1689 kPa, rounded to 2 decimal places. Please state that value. 1.71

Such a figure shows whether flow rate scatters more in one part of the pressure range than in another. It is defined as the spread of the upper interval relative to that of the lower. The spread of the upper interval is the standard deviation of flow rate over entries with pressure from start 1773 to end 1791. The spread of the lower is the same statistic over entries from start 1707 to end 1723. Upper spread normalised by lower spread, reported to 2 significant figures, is 1.9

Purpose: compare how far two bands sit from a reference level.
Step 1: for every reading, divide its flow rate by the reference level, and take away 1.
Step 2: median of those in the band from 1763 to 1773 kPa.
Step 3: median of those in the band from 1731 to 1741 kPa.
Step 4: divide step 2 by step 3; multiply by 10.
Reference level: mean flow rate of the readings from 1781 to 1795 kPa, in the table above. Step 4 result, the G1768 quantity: 10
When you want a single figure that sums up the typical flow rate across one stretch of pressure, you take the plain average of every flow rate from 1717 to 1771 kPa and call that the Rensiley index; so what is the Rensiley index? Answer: 1.62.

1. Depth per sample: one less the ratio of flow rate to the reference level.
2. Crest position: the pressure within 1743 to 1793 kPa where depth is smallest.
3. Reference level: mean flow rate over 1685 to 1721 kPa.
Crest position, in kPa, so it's 1752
